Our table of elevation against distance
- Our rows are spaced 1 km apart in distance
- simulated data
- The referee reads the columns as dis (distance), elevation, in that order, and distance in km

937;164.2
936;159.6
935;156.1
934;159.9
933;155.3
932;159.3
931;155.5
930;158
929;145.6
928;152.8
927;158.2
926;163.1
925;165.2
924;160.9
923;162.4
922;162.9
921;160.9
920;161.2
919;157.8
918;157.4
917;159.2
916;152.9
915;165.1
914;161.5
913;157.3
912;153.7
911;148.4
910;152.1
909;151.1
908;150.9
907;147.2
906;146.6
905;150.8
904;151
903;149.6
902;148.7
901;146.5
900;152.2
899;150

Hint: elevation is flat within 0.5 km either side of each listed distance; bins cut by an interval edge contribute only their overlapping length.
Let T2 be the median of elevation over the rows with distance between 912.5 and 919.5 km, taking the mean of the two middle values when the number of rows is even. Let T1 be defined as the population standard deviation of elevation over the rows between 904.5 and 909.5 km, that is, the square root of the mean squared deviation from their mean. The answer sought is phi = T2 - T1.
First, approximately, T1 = 2.0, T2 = 158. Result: 156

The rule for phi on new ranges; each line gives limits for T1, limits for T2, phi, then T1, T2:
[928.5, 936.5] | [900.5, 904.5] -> 145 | 4.4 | 149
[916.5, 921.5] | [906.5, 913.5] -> 150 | 1.6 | 151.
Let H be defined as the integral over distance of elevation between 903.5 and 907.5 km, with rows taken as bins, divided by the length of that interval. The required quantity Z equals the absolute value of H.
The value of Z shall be 149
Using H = 149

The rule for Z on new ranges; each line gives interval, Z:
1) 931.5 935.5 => 158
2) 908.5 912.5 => 151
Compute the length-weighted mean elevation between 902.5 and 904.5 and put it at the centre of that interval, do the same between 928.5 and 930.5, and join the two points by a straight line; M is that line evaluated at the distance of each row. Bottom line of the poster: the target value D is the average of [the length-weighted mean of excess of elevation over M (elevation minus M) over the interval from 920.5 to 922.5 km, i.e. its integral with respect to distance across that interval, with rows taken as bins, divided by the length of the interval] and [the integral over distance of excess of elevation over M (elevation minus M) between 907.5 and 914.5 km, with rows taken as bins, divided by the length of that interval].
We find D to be 6.7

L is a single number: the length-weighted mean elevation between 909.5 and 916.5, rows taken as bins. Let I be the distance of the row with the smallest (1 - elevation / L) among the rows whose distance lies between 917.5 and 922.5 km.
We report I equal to 922 km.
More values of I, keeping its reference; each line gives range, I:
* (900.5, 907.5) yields 904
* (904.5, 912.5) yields 912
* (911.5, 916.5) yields 915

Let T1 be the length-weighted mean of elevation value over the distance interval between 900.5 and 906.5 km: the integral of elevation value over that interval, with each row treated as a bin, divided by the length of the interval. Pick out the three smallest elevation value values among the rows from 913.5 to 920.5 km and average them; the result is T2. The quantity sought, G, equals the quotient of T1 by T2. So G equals 0.95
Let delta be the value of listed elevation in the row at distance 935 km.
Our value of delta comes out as 156.1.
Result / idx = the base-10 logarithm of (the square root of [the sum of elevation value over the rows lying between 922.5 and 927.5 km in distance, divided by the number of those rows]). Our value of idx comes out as 1.105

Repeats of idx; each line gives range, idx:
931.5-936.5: 1.099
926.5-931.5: 1.094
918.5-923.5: 1.103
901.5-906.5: 1.087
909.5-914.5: 1.095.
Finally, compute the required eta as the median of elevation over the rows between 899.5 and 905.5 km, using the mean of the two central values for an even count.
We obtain 150.2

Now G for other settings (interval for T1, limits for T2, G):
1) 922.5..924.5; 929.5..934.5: 1.03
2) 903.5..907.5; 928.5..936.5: 0.98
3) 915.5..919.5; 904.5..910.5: 1.06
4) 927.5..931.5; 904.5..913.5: 1.04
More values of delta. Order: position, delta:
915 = 165.1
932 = 159.3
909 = 151.1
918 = 157.4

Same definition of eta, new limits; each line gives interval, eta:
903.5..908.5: 150.8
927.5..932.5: 155.5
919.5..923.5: 161.8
